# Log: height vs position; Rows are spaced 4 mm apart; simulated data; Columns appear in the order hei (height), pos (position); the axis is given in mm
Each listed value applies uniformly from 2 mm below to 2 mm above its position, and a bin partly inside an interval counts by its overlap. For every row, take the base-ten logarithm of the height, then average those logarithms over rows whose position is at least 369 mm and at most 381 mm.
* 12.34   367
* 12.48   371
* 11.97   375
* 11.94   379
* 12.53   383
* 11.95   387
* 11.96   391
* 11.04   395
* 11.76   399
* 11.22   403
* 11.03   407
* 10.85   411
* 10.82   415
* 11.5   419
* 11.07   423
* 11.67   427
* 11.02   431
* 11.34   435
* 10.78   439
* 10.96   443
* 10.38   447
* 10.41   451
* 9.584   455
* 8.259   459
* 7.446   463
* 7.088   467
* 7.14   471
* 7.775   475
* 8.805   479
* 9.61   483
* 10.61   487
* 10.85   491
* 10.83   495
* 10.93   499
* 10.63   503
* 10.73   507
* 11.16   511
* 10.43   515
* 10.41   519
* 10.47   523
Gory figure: 1.08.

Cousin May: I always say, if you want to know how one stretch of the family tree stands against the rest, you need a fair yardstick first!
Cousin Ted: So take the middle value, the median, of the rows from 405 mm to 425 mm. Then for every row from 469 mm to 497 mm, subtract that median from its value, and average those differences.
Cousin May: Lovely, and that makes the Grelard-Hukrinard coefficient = -1.7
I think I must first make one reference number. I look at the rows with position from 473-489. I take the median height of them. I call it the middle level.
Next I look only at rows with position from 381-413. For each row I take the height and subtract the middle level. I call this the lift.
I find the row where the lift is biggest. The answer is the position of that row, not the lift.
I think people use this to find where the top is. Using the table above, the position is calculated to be 383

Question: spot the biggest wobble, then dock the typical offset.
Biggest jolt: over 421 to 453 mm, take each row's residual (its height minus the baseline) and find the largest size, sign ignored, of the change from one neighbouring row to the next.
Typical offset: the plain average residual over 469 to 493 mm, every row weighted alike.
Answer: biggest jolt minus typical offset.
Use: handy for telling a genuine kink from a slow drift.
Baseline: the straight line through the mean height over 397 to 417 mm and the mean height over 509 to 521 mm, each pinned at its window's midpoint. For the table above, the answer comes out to 2.3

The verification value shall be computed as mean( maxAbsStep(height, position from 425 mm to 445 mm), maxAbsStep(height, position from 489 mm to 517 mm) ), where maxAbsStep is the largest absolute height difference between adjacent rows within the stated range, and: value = 0.69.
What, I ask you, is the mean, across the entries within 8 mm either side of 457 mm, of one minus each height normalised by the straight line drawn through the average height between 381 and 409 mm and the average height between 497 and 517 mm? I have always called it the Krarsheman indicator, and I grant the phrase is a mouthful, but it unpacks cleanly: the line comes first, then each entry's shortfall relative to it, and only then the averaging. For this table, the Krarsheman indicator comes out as 0.20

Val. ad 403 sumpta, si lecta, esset 11.22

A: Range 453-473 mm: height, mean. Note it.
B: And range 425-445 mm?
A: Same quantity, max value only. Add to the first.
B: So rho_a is 19.6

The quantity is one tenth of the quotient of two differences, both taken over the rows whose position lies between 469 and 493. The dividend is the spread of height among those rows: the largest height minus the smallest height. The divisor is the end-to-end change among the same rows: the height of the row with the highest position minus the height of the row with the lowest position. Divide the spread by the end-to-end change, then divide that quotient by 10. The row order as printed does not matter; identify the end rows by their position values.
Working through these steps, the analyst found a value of 0.10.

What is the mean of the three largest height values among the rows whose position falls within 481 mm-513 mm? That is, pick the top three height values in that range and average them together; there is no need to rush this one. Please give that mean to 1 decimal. 11.0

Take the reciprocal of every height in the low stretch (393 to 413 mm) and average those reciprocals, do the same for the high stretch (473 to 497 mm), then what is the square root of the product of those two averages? 0.097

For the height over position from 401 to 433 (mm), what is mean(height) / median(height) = 1.01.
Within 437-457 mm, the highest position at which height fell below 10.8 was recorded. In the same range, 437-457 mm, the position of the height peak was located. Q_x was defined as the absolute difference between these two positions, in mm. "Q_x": 12 mm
